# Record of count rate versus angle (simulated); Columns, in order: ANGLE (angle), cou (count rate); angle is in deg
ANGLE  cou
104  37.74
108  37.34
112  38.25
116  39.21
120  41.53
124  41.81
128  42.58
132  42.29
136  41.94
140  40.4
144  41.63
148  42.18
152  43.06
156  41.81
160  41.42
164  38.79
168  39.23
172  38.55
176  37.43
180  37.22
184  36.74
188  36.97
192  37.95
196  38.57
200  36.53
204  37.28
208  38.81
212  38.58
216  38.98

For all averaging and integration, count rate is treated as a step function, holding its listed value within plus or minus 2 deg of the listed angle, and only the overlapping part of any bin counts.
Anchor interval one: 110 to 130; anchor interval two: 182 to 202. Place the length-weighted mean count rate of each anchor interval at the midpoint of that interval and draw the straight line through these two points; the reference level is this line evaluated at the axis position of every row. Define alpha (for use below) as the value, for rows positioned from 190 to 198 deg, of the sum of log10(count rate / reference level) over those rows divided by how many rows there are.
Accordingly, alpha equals 0.011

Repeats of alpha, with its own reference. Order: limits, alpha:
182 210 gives 0.004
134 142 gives 0.014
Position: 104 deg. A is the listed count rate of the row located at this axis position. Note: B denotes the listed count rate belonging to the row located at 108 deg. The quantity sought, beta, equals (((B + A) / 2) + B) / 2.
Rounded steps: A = 37.74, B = 37.34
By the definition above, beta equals 37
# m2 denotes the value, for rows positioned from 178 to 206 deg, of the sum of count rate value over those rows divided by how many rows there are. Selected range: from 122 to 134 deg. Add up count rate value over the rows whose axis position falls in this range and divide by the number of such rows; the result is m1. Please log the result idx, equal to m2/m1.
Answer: 0.88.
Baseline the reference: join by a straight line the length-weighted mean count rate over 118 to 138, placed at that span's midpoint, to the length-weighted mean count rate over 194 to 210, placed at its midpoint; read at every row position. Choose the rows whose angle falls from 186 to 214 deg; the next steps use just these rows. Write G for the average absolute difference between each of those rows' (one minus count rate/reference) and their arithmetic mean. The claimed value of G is 0.026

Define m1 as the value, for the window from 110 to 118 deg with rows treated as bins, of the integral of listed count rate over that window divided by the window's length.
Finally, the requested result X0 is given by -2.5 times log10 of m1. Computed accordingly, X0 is -3.97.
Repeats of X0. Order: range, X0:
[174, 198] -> -3.93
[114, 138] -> -4.05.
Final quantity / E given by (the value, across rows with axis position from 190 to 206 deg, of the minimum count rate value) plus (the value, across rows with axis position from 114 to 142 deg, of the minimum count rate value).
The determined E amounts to 75.7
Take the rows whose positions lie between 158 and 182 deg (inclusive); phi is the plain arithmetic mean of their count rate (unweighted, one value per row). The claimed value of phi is 38.8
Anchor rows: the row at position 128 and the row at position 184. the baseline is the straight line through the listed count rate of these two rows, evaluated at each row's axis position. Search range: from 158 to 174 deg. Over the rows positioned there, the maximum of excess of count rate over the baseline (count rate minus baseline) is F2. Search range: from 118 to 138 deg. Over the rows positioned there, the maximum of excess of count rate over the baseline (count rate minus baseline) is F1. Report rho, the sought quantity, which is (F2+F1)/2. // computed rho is 1.2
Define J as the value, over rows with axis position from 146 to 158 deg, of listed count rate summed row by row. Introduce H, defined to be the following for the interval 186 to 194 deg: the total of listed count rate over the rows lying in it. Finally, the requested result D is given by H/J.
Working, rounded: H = 75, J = 127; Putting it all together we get 0.6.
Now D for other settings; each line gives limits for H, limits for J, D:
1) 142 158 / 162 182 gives 0.9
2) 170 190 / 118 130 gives 1.5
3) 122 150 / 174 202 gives 1.1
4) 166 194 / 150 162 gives 2.1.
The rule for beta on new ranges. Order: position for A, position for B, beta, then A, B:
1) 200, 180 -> 37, 36.53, 37.22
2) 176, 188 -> 37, 37.43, 36.97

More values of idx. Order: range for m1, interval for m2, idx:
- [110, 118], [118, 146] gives 1.08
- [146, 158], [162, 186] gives 0.90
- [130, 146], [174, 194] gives 0.90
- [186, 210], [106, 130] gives 1.06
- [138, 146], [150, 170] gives 1.00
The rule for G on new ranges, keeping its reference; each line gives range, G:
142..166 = 0.021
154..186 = 0.027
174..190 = 0.003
